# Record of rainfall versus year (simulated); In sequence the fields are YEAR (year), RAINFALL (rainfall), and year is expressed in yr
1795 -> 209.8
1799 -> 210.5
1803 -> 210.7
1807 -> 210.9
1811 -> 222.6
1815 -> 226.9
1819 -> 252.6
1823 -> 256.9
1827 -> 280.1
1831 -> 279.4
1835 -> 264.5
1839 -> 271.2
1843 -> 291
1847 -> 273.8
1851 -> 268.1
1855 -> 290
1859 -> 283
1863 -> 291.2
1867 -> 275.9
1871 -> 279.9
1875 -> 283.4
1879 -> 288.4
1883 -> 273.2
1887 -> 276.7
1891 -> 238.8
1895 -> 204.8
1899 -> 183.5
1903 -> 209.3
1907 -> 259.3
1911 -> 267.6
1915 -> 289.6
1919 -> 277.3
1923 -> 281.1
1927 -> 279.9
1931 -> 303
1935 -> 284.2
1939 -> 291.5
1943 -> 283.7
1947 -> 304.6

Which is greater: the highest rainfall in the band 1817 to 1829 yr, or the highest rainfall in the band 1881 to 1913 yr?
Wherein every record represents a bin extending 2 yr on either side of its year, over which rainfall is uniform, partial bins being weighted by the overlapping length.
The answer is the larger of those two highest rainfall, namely 280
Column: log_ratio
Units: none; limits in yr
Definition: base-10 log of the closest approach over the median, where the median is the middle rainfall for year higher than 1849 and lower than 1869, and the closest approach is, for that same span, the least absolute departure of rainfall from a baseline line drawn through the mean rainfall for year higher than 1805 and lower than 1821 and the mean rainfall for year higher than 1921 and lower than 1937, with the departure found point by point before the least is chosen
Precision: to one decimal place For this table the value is -1.1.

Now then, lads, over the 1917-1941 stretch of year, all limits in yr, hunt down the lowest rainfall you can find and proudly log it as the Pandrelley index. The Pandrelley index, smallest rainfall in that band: 277.3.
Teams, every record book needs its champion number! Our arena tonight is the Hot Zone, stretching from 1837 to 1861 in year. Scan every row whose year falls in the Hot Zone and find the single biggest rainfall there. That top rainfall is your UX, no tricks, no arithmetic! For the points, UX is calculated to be 291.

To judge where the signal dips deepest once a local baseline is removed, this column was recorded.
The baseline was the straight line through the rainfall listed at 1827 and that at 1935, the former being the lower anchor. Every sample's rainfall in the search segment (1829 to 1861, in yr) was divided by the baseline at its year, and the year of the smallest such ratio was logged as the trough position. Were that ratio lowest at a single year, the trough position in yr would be 1835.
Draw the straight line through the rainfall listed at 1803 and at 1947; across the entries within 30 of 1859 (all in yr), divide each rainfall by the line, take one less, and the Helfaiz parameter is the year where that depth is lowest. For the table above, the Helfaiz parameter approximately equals 1883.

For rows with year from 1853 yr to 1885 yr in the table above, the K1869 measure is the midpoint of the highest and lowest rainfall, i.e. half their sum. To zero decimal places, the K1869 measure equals 282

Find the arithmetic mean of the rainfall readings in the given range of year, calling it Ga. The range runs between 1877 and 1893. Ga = 269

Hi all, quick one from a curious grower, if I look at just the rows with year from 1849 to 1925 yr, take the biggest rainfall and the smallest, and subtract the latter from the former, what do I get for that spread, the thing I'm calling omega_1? 108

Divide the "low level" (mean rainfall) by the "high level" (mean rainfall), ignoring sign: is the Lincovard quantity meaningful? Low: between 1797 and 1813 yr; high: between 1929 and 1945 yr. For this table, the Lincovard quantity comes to 0.74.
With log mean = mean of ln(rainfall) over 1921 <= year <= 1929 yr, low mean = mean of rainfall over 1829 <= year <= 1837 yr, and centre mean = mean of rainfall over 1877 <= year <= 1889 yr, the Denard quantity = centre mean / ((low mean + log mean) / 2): 2.01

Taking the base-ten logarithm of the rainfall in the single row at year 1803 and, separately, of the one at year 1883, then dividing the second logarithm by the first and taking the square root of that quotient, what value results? 1.02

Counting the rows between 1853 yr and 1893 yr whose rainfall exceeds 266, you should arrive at 9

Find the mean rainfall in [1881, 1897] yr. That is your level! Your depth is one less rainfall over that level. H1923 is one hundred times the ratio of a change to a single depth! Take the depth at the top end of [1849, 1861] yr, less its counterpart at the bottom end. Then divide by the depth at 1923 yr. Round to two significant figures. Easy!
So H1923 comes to 46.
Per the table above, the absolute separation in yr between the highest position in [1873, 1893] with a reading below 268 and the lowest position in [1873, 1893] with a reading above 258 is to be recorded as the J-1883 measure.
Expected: 16 yr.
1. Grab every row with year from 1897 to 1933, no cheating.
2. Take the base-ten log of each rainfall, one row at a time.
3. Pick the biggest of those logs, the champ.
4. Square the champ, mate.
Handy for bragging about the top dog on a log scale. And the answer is 6.16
